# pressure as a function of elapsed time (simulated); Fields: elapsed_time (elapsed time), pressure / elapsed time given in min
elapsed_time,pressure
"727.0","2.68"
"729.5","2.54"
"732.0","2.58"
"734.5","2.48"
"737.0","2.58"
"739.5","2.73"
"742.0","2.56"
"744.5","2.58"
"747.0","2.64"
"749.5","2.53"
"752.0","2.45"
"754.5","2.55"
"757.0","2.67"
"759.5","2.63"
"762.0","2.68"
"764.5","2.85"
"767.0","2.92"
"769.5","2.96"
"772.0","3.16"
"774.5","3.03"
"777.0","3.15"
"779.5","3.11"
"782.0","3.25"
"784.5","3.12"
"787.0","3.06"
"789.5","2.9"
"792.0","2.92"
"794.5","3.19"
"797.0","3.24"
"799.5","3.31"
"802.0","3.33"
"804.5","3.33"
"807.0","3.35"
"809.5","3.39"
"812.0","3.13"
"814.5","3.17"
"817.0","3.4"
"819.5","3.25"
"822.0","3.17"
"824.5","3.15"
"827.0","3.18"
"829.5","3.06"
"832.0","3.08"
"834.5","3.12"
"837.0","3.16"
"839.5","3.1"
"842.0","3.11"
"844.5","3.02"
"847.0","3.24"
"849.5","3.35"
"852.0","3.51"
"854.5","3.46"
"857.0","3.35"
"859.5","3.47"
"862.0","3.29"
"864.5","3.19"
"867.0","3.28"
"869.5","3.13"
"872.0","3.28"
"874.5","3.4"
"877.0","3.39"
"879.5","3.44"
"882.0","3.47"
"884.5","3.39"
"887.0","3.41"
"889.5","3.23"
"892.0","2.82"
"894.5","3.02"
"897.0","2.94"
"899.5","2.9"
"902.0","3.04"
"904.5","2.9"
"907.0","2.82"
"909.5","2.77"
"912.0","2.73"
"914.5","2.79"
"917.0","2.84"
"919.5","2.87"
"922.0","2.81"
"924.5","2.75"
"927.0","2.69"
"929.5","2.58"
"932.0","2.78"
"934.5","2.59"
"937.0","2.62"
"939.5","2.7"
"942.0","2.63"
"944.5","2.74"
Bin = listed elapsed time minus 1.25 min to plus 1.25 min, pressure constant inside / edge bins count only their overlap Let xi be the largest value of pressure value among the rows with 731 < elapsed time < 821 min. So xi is 3.4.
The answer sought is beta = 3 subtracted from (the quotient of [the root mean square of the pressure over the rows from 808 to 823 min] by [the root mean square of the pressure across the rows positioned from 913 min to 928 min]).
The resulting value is -1.83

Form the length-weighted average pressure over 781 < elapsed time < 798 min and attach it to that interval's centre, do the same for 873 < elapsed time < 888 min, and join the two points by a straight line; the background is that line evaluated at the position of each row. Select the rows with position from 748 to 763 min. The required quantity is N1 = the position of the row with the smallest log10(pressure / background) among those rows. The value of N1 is 752.0 min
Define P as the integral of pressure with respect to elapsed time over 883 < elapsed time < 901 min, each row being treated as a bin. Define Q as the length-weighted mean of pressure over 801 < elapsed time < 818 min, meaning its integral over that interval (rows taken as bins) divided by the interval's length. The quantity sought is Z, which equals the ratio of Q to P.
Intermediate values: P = 55.9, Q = 3.30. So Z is 0.059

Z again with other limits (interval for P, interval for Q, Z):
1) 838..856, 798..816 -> 0.056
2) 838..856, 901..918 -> 0.048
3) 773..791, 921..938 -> 0.048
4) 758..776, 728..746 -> 0.050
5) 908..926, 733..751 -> 0.051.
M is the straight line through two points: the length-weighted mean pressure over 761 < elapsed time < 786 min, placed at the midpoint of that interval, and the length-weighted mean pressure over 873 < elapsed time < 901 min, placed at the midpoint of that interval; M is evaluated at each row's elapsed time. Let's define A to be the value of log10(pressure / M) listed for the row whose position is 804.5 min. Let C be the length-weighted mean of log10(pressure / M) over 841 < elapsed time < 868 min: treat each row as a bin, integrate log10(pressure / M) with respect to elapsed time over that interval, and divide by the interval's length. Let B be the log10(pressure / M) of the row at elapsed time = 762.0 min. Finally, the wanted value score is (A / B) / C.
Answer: -38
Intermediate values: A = 0.03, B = -0.05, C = 0.02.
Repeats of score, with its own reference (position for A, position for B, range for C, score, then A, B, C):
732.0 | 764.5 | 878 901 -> -357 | -0.06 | -0.02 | -0.01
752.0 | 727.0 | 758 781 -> -174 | -0.09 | -0.04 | -0.01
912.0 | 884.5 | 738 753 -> 54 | -0.08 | 0.02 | -0.06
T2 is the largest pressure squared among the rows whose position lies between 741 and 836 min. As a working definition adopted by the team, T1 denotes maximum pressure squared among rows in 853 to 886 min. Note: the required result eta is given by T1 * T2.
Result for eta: 139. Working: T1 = 12.0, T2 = 11.6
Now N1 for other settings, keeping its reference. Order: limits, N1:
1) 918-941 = 934.5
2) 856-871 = 869.5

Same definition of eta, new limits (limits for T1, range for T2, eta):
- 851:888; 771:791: 130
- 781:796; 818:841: 112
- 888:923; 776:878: 129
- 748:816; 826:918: 142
